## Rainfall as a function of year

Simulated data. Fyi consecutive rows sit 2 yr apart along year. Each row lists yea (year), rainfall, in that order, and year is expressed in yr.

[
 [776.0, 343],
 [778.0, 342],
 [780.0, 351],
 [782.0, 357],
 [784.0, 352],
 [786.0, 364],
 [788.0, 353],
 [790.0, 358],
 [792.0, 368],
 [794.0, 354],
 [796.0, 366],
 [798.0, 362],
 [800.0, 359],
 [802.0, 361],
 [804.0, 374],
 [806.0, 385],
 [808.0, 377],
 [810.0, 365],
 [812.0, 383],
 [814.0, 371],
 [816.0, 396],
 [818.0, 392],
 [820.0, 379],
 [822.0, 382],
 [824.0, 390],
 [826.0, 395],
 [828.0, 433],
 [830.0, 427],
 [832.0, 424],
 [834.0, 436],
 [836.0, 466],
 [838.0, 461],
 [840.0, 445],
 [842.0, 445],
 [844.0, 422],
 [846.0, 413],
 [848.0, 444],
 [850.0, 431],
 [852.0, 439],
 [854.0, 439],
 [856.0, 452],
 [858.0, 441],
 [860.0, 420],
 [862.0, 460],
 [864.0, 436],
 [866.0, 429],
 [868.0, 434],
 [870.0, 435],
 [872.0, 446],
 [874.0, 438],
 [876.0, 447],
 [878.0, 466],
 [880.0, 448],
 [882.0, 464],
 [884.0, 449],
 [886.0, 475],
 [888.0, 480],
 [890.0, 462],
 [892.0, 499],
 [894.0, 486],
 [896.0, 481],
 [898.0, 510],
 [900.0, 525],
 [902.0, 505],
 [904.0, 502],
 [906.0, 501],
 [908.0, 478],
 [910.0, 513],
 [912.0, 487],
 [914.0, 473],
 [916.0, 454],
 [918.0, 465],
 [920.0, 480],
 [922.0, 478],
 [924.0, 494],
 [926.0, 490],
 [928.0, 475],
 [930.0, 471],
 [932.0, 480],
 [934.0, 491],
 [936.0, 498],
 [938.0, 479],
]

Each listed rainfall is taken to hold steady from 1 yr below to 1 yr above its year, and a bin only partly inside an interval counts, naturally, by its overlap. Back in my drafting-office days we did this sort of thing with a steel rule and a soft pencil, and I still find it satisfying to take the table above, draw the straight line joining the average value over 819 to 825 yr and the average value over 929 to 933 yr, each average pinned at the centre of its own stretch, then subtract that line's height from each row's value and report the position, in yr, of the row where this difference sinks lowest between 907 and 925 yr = 916.0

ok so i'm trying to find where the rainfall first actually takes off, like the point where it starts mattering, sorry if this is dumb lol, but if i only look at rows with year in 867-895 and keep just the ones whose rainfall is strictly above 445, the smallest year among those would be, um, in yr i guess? 872.0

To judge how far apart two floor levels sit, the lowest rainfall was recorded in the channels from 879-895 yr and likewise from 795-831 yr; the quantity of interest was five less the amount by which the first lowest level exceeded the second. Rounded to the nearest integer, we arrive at -84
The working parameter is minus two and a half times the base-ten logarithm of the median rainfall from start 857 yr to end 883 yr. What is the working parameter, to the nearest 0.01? -6.61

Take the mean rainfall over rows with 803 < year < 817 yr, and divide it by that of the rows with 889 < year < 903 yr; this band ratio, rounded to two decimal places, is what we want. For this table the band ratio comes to 0.76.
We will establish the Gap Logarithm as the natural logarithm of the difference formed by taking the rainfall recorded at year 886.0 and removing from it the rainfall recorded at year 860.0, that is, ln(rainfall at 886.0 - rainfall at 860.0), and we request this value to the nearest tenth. 4.0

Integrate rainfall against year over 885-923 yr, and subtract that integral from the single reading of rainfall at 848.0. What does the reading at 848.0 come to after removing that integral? -18064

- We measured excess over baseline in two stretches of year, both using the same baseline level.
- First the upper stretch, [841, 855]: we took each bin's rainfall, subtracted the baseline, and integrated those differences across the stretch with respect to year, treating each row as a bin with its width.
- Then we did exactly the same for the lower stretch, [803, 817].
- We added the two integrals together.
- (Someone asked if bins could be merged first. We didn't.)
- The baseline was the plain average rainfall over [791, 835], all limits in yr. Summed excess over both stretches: 577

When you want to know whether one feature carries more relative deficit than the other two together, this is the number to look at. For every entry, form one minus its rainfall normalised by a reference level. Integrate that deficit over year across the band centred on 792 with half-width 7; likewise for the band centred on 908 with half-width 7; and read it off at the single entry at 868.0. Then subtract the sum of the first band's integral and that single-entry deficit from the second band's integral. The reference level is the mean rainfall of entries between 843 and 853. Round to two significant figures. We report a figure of -4.3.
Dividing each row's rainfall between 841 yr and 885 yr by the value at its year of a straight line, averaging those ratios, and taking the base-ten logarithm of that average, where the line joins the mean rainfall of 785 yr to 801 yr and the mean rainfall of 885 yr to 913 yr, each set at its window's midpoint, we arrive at -0.007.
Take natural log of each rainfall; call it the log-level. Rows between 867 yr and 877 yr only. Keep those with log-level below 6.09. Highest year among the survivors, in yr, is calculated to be 874.0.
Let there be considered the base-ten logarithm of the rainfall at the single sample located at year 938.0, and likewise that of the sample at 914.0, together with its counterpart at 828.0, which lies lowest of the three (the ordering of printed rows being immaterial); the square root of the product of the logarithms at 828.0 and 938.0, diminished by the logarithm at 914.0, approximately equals -0.017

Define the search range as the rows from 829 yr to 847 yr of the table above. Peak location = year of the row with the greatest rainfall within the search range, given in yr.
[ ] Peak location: 836.0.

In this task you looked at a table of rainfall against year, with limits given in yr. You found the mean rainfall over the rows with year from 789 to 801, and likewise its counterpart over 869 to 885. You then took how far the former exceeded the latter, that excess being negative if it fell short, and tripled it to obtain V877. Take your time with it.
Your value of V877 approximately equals -264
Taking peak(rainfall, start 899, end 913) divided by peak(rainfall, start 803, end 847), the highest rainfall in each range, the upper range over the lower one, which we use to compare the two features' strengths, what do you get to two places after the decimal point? 1.13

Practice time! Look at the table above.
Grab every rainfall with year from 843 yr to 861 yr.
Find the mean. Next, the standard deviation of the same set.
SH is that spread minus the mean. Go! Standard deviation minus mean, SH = -421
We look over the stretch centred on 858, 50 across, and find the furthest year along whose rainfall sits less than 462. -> 880.0 yr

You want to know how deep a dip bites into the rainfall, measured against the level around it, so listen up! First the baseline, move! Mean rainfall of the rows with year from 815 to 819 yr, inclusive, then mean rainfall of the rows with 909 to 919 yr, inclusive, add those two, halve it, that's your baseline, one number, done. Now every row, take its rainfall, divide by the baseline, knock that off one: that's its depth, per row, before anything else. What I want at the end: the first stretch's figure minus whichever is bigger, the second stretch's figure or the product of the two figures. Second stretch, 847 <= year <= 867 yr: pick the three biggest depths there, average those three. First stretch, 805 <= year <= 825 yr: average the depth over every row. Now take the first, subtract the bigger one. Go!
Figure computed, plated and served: 0.10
